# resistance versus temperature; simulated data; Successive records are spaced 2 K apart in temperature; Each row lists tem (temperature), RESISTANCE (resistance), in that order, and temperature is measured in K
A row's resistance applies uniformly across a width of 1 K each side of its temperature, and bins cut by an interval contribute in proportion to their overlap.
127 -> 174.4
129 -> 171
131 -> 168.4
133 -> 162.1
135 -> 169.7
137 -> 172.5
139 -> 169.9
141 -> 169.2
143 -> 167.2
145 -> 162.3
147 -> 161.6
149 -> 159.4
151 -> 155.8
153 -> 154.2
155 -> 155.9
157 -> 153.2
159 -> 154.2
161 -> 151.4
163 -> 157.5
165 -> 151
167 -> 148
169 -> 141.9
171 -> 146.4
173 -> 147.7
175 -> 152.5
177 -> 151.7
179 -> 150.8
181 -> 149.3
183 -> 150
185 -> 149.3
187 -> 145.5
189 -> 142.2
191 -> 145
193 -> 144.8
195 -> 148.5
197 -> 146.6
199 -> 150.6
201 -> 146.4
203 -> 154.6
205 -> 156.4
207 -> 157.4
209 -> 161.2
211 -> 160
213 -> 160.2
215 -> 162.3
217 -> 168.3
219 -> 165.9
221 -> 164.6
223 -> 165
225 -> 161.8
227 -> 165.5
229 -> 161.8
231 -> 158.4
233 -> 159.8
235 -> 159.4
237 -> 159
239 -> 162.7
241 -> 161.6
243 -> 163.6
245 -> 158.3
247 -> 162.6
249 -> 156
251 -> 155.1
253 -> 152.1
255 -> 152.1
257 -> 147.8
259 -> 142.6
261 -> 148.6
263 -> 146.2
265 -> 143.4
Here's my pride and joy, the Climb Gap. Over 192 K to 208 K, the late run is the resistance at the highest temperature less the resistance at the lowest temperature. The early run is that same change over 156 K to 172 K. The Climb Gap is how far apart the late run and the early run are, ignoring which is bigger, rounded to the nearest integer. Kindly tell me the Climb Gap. 19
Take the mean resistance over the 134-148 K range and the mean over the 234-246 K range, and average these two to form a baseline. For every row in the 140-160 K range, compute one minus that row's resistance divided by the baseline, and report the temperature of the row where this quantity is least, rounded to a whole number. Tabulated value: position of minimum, 141 K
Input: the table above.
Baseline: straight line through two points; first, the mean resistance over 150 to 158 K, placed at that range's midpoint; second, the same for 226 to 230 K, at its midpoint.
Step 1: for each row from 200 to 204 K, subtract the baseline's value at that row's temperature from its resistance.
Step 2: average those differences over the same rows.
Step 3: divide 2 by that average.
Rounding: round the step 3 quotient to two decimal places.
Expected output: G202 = -0.20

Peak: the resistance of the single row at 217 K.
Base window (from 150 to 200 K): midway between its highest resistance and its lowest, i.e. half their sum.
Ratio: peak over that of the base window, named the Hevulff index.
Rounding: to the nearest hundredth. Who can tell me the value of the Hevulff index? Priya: 1.12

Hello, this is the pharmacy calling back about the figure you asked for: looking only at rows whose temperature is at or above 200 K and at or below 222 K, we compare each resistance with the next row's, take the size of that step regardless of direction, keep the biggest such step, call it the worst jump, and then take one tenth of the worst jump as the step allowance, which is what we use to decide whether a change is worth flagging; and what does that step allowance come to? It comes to 0.82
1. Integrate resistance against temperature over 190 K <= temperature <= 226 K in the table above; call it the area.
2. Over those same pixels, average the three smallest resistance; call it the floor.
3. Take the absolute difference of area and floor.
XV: 5494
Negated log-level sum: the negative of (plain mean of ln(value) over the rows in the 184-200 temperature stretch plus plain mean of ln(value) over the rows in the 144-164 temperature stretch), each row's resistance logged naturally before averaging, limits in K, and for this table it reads -10.0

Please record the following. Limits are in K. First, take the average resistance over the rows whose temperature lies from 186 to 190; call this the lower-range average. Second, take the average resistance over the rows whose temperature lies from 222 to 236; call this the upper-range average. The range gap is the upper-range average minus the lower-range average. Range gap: 18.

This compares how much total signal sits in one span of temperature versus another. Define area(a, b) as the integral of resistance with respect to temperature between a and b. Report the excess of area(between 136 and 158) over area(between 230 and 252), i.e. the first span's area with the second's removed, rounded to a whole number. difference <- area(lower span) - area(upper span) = 49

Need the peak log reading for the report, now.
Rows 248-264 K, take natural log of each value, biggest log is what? 5.05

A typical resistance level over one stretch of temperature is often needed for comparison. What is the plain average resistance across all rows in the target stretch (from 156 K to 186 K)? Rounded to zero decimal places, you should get 150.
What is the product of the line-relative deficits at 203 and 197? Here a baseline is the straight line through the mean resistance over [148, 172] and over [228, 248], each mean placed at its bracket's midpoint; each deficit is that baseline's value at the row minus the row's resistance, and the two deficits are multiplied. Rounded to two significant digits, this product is 23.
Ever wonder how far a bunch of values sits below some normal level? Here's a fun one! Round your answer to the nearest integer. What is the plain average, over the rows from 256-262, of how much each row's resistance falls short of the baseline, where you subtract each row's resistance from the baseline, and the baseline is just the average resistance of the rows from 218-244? 16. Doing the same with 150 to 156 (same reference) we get 7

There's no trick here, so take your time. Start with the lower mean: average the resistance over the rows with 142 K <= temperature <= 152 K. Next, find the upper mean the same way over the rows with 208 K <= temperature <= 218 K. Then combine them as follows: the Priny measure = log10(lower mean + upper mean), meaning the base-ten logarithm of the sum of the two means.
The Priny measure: 2.51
